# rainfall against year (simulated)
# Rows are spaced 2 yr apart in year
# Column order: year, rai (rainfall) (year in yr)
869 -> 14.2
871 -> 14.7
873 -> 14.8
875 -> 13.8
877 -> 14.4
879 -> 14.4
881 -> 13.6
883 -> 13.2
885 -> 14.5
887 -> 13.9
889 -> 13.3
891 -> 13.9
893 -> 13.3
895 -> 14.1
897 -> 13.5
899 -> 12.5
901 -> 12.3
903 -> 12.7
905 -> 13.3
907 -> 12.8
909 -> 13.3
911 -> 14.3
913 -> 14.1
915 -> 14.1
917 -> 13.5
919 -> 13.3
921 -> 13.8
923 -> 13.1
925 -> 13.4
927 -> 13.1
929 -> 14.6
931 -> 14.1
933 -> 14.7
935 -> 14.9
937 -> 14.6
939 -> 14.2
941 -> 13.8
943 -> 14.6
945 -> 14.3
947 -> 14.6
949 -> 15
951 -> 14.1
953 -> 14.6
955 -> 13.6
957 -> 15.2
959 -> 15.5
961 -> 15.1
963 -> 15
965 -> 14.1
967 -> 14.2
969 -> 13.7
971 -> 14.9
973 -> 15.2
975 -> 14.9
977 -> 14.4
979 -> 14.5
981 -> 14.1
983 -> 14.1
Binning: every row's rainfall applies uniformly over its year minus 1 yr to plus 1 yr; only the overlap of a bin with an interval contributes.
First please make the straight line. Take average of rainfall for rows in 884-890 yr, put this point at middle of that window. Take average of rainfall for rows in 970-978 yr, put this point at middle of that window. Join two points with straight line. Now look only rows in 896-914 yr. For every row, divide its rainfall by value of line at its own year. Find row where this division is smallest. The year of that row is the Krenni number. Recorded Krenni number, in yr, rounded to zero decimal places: 901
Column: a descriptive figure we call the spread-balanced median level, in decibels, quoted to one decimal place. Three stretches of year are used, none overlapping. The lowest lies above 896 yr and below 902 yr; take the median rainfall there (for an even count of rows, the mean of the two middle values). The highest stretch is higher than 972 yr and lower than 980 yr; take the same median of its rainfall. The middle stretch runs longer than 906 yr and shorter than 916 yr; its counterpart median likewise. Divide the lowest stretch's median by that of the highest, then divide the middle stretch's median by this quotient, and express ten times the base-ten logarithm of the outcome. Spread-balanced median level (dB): 12.2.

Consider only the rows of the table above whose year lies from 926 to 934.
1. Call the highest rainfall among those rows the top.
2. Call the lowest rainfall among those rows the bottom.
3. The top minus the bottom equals 1.60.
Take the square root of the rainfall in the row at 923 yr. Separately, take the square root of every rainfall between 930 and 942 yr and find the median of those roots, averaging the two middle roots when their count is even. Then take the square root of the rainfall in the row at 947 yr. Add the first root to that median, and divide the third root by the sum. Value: 0.515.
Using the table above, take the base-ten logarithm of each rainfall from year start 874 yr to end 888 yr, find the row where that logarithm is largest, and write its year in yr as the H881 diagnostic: 885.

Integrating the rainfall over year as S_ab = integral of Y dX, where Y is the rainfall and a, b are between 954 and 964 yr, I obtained 149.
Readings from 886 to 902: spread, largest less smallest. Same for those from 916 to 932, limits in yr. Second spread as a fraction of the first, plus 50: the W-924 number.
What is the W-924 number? 50.8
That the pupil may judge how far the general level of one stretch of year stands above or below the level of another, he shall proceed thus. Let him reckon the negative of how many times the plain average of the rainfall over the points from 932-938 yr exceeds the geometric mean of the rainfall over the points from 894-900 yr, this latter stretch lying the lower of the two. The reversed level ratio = -1.10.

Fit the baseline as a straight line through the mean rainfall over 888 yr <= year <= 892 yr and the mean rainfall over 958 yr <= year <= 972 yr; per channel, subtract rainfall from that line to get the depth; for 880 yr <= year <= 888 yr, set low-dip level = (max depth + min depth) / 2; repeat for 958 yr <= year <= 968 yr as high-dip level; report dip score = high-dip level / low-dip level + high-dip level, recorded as 0.40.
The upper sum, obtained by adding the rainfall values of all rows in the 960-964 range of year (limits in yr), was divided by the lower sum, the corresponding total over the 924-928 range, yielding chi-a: 1.14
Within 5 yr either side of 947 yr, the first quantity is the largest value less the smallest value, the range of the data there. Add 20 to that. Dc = 20.9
